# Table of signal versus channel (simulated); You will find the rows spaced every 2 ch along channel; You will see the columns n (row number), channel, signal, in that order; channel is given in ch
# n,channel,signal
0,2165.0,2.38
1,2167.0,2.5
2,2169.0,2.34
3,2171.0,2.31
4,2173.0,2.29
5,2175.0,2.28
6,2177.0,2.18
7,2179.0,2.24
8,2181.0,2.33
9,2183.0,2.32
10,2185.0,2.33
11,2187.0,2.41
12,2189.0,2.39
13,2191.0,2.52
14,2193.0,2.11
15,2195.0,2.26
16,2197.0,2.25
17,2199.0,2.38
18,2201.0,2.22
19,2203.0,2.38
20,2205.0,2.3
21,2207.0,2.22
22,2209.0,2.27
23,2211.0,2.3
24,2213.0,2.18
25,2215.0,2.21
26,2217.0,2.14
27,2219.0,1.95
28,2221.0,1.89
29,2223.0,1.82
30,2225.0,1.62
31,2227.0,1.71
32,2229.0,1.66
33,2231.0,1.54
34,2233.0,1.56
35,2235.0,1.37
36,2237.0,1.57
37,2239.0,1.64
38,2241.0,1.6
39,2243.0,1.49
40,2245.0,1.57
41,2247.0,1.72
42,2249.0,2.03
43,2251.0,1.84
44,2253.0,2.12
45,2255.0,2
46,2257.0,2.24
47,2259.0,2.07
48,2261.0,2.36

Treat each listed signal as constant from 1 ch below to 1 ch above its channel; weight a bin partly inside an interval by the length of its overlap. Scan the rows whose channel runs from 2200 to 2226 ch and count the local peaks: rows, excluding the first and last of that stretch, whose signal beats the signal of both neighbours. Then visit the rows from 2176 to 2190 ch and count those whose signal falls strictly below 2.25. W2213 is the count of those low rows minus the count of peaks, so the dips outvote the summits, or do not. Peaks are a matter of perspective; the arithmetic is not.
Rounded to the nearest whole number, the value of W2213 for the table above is -1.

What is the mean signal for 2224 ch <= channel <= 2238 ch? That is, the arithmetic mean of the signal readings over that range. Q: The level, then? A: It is 1.58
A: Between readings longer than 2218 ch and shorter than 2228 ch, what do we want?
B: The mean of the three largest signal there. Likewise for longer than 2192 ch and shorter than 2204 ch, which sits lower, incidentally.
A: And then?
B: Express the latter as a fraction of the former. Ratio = 1.24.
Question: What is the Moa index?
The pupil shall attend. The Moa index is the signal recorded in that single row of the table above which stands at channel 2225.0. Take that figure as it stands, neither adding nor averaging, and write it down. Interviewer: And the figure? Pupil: 1.62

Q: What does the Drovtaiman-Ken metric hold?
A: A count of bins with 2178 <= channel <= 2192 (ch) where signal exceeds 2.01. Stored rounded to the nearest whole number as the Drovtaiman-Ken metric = 7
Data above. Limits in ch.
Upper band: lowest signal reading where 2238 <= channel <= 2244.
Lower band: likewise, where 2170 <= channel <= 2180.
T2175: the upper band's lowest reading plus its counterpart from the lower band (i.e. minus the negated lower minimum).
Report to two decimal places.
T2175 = 3.67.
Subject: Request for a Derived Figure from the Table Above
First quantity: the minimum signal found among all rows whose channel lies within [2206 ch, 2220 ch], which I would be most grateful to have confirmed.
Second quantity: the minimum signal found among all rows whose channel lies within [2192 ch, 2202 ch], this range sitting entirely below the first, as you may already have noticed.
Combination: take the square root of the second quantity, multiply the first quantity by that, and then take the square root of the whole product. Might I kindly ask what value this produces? 1.68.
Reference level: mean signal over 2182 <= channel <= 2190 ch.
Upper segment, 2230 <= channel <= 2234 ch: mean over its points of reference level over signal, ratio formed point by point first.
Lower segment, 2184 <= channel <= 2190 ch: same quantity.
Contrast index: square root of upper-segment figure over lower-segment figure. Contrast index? 1.24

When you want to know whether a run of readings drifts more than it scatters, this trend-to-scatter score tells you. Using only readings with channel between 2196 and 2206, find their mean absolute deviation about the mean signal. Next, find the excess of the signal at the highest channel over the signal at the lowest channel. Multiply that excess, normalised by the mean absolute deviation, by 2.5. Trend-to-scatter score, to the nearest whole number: 2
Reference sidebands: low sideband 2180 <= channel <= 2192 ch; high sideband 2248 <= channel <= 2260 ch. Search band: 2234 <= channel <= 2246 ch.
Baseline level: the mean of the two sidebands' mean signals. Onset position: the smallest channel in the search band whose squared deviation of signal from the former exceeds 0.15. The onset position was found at 2235.0 ch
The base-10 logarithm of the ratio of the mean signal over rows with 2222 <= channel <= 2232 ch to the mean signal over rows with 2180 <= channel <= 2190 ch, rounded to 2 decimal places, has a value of -0.15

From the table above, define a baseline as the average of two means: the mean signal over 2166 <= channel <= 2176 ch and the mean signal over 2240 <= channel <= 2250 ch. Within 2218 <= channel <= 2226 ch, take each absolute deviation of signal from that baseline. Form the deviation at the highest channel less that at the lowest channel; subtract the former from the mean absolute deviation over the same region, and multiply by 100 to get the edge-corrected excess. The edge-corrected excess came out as -14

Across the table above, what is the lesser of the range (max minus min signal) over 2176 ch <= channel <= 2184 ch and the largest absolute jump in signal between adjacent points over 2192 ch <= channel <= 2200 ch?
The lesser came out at 0.150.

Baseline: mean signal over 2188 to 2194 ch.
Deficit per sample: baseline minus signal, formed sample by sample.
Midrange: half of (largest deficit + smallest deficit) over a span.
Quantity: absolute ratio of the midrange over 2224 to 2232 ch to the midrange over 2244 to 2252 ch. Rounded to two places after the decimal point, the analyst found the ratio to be 1.32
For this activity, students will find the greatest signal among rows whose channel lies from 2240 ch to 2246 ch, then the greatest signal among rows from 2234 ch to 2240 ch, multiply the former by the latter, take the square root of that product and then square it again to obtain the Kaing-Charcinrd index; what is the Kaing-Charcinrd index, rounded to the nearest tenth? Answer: 2.6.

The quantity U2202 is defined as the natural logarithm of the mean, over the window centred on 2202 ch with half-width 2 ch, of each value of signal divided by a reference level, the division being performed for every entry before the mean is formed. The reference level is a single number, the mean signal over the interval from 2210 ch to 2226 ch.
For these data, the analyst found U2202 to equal 0.13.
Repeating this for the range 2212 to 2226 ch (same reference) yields -0.02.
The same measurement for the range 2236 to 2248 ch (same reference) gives -0.23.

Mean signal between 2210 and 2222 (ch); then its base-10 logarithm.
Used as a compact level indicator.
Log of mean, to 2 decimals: 0.32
